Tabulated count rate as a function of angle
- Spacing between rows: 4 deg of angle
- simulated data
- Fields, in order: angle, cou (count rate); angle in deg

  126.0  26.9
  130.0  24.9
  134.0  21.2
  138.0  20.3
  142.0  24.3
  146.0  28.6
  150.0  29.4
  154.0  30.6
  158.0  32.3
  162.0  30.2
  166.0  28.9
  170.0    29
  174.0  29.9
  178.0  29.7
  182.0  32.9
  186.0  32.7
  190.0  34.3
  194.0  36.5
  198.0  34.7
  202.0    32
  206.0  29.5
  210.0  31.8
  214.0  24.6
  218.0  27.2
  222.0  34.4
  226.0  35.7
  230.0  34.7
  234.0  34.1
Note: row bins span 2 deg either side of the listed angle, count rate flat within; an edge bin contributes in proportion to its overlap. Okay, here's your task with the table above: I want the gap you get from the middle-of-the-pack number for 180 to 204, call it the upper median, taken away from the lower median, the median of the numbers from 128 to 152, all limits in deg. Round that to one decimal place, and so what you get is -9.0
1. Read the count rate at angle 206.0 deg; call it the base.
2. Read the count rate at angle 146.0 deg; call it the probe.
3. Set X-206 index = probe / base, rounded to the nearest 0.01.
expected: 0.97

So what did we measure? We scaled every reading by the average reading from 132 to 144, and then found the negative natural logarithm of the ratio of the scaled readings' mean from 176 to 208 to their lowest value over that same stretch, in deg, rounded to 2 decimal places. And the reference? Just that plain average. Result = -0.11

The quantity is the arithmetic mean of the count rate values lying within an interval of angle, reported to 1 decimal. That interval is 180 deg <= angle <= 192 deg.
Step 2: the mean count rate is 33.3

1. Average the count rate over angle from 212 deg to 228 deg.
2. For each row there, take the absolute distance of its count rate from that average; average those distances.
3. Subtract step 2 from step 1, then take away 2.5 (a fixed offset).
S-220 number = 23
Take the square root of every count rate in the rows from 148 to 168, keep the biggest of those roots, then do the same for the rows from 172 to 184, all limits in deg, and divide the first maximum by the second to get 0.99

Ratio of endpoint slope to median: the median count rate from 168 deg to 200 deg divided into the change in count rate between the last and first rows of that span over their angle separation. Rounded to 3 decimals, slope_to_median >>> 0.006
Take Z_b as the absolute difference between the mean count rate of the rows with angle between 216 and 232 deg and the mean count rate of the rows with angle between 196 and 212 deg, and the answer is 1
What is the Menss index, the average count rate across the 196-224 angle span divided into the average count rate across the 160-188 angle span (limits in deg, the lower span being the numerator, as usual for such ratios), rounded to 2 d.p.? 1.00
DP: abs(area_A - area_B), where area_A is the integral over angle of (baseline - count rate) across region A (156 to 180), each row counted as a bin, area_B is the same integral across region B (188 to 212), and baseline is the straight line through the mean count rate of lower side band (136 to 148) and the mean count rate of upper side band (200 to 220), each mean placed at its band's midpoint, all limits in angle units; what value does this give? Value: 23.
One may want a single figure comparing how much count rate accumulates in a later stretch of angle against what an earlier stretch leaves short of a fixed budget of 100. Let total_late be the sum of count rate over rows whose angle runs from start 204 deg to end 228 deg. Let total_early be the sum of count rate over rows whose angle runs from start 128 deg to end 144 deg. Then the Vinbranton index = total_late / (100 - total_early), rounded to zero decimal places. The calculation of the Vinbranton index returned 20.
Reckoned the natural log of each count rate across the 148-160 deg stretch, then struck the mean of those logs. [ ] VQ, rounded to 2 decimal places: 3.43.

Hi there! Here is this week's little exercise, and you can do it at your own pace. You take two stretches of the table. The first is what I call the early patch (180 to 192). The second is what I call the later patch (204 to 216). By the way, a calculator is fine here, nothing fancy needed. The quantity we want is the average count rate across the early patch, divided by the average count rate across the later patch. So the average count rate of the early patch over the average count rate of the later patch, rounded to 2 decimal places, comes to 1.16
